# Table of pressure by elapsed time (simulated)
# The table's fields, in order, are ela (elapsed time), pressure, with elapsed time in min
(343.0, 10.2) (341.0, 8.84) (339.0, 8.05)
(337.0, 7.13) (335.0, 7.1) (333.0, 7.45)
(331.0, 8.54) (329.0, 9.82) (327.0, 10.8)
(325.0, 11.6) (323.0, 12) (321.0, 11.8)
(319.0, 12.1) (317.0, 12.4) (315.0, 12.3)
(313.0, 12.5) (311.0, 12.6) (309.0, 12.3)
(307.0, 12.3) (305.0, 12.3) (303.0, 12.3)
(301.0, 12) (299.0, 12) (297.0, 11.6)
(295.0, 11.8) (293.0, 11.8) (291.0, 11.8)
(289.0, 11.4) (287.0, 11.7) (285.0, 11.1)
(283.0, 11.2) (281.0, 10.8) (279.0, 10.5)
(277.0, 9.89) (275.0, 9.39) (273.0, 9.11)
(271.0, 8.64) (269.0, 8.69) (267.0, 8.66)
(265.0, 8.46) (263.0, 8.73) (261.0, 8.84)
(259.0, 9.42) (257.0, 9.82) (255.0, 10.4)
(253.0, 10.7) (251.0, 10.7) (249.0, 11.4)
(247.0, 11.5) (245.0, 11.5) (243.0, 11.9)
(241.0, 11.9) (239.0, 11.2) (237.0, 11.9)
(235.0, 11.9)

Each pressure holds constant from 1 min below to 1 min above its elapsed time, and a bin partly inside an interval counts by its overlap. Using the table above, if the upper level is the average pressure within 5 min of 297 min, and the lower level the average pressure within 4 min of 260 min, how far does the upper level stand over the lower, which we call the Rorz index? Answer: 3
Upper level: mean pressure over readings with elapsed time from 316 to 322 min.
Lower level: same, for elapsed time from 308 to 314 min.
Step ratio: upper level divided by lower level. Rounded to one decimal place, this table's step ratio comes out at 1.0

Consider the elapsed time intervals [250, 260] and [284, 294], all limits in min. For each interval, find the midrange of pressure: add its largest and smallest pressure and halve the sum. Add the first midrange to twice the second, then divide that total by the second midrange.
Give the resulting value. 2.9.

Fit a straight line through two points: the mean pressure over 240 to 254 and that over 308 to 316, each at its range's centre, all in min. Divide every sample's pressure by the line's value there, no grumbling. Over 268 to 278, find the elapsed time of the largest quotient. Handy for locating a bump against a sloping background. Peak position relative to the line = 277.0 min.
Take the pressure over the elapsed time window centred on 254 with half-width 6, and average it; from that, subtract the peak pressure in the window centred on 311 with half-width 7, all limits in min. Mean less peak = -2.2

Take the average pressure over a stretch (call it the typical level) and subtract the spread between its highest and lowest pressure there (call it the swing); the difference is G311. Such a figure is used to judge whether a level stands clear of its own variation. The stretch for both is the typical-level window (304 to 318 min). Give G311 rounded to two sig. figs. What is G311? 12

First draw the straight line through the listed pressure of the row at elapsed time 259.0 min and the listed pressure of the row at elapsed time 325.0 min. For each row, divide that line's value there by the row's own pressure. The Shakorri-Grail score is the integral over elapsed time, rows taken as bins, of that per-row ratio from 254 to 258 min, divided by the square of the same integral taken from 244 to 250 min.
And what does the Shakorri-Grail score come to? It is 0.17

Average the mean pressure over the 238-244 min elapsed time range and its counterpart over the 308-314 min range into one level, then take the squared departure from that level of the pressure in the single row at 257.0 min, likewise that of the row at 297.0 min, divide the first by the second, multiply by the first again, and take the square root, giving 10.8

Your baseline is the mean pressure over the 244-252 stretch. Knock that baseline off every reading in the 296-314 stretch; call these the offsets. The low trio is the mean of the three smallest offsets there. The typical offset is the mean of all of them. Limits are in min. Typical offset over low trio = 1.6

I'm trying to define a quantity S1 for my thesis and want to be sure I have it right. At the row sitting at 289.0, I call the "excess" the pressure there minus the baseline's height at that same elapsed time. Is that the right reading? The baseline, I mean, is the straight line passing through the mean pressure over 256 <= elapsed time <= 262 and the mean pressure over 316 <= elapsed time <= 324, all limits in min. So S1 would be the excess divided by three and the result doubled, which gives 0.47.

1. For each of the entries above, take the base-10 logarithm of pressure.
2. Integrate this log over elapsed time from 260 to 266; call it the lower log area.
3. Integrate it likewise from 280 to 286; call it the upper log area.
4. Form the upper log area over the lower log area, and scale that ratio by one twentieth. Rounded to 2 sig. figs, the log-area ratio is 0.056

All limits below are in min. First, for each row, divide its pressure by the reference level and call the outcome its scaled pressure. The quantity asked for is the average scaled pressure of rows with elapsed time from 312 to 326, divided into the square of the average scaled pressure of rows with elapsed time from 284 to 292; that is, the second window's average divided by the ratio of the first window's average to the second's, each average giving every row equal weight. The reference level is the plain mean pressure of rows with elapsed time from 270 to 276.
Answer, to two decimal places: 1.21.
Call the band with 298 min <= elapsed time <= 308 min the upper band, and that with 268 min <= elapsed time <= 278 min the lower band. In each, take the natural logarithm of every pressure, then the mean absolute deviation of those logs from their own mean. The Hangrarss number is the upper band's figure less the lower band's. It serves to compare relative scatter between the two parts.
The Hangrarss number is -0.031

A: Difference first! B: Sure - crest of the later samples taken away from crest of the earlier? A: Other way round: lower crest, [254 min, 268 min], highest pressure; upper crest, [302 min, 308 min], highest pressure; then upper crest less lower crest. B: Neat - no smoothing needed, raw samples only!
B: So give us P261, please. 2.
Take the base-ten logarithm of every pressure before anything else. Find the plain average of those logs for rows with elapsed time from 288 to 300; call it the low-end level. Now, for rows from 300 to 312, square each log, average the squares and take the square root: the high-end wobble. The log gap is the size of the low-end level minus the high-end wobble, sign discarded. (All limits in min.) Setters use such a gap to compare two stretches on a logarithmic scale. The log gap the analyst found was 0.021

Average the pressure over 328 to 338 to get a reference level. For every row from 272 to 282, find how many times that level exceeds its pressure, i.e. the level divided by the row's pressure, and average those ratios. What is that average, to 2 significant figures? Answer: 0.81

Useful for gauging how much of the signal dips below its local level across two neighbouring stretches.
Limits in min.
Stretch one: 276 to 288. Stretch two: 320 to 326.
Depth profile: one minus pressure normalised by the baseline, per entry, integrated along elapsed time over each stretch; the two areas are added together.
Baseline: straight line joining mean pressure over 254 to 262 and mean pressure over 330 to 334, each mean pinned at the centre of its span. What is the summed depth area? -5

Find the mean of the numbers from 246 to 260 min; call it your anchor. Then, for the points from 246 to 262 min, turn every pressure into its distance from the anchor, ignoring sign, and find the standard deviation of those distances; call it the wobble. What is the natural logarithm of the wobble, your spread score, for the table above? -0.6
